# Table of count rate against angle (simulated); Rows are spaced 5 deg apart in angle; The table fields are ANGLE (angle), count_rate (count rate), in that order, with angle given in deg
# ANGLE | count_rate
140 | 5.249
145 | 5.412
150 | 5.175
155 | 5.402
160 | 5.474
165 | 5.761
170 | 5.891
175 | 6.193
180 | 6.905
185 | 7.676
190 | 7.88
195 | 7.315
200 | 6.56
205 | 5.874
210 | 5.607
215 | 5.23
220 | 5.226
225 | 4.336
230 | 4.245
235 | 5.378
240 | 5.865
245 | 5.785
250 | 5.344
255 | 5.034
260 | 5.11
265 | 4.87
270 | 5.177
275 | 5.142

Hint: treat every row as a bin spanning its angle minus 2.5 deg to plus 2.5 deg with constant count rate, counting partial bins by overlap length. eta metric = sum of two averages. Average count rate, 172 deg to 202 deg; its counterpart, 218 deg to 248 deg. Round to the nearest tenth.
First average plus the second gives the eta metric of 12.2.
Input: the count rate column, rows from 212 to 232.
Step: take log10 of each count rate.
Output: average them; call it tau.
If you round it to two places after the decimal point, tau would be 0.68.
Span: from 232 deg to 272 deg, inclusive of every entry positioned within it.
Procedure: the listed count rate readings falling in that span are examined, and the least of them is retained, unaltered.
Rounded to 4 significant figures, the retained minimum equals 4.870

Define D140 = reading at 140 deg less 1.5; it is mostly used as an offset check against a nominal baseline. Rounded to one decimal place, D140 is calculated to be 3.7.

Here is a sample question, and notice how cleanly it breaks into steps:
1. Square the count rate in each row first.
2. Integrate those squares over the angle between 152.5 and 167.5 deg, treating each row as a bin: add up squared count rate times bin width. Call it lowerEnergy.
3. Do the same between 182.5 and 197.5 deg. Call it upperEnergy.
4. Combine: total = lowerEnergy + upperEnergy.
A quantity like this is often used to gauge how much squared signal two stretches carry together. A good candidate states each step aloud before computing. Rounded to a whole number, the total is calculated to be 1334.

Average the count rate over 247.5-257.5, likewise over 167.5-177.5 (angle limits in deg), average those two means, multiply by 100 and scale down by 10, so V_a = 56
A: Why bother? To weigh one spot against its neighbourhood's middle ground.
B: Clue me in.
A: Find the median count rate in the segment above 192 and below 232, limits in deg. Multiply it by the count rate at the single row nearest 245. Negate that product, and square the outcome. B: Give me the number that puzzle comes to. 983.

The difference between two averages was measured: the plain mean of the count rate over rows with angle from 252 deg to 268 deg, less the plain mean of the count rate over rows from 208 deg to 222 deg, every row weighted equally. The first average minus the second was -0.3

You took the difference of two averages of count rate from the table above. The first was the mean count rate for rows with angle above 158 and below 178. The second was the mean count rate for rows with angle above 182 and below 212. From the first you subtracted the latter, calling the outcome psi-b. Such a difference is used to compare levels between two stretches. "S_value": -1.0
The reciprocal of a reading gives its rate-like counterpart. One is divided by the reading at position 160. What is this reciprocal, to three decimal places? 0.183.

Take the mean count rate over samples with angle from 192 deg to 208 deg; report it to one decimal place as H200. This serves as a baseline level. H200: 6.6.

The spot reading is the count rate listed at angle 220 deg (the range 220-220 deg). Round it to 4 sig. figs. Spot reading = 5.226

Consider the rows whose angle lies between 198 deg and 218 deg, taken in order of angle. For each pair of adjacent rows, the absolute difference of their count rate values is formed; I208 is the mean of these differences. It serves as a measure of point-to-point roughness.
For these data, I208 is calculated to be 0.44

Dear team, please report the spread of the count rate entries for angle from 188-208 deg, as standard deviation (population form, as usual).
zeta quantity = 0.8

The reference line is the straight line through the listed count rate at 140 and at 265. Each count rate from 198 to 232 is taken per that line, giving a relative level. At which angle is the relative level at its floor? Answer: 230 deg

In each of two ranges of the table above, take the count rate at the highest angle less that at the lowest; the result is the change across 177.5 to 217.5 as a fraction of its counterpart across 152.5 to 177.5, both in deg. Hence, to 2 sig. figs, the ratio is -2.1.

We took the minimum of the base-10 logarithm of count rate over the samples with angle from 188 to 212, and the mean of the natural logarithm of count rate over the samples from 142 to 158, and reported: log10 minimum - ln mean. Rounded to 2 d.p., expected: -0.92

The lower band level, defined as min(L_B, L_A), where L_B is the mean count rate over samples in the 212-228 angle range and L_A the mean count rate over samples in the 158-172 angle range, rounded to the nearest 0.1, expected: 4.9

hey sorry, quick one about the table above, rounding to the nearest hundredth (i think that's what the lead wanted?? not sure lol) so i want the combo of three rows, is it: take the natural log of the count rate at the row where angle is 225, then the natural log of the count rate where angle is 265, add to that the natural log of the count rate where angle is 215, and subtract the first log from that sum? 1.77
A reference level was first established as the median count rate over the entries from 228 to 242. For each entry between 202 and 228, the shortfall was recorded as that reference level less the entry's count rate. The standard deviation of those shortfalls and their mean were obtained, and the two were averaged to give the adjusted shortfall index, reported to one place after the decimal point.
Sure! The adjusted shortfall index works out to 0.3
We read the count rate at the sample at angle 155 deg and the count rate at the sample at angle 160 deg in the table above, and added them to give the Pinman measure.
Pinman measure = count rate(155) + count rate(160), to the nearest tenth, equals 10.9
